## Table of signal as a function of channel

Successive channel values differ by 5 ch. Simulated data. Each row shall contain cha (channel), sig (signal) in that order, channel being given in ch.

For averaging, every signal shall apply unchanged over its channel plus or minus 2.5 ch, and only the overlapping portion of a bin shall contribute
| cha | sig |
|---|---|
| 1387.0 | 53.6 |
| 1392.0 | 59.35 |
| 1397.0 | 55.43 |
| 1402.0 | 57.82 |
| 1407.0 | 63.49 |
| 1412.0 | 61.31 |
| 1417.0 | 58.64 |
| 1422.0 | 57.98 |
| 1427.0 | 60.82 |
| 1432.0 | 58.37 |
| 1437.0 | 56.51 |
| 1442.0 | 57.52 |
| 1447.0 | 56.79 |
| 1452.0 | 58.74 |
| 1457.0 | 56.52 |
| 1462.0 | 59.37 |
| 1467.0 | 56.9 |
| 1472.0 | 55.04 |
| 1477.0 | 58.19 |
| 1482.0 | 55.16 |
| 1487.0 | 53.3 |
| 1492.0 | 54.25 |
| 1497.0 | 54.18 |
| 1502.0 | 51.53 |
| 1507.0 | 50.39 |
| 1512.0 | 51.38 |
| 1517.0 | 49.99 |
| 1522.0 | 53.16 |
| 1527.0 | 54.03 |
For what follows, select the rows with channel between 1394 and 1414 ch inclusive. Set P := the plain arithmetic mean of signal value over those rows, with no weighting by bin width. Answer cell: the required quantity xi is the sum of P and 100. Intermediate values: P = 60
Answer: 160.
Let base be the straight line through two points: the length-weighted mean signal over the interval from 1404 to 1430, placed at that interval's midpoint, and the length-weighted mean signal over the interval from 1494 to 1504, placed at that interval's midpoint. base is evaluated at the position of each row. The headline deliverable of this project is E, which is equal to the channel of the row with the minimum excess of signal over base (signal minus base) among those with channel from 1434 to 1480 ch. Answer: 1437.0 ch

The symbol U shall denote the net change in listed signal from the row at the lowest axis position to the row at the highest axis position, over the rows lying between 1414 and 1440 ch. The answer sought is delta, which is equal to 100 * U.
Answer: -213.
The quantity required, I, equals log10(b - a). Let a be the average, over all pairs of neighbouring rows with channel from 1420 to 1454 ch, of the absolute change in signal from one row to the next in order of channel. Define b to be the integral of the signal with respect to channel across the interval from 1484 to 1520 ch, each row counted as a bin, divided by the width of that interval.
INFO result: 1.702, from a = 1.8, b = 52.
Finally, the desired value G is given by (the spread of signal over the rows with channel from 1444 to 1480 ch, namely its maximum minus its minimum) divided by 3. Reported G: 1.4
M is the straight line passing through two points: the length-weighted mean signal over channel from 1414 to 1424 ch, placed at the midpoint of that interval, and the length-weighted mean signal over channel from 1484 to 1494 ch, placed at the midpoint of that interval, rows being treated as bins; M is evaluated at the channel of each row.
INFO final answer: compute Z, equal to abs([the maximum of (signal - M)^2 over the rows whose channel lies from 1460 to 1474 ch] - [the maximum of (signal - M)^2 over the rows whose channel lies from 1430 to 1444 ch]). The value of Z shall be 13.5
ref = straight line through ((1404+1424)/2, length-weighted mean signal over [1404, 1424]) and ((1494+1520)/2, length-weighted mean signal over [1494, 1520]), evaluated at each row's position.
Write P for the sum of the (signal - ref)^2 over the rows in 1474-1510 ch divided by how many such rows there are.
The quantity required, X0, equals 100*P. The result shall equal 312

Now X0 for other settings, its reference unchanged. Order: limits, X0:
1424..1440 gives 192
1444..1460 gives 138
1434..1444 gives 142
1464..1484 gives 455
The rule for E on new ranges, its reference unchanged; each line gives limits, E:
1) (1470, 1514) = 1507.0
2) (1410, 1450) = 1437.0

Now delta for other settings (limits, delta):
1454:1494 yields -227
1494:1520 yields -419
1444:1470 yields 11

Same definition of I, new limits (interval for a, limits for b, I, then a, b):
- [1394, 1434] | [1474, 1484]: 1.732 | 2.7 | 57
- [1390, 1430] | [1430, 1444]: 1.737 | 2.9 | 57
